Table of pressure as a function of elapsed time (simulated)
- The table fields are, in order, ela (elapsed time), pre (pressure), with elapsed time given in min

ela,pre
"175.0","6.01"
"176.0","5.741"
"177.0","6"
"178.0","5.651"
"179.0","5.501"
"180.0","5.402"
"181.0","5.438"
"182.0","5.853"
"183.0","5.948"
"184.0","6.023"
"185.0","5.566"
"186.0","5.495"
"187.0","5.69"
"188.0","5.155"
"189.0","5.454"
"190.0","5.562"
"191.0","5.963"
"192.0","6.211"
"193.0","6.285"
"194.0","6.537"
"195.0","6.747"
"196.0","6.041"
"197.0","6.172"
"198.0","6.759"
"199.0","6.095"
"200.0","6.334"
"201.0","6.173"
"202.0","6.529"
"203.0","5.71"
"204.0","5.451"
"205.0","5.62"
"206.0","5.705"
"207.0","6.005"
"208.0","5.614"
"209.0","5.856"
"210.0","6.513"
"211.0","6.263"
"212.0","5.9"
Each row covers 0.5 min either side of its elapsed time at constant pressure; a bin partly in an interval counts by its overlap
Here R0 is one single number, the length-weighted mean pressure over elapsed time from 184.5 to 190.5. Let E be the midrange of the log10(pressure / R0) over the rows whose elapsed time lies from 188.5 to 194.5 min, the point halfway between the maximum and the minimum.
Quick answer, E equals 0.037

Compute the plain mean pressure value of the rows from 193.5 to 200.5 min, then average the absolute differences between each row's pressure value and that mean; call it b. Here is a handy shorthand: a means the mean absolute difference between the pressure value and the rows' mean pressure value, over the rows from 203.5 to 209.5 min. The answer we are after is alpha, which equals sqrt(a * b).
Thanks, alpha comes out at 0.19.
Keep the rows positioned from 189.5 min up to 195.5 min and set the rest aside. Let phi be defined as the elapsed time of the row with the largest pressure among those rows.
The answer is 195.0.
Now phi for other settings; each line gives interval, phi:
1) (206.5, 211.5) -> 210.0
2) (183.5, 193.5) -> 193.0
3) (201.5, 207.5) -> 202.0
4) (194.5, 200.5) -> 198.0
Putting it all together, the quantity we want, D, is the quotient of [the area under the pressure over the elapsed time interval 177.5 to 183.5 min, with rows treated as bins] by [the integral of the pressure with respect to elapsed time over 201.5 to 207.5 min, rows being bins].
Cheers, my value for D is 0.96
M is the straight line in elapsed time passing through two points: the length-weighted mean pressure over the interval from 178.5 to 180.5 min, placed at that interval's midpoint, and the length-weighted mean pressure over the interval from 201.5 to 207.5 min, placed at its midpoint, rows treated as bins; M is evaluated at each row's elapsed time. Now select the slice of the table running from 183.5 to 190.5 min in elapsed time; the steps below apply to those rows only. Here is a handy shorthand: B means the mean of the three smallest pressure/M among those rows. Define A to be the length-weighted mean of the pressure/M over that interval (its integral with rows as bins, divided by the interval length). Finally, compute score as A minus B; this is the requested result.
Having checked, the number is 0.037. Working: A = 1.00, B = 0.96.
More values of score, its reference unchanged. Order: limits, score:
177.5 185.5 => 0.039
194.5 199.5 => 0.046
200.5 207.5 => 0.053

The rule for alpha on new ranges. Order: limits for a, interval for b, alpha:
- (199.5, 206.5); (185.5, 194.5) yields 0.37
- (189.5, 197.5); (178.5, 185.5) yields 0.24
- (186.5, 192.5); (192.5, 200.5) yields 0.26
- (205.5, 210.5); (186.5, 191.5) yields 0.23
